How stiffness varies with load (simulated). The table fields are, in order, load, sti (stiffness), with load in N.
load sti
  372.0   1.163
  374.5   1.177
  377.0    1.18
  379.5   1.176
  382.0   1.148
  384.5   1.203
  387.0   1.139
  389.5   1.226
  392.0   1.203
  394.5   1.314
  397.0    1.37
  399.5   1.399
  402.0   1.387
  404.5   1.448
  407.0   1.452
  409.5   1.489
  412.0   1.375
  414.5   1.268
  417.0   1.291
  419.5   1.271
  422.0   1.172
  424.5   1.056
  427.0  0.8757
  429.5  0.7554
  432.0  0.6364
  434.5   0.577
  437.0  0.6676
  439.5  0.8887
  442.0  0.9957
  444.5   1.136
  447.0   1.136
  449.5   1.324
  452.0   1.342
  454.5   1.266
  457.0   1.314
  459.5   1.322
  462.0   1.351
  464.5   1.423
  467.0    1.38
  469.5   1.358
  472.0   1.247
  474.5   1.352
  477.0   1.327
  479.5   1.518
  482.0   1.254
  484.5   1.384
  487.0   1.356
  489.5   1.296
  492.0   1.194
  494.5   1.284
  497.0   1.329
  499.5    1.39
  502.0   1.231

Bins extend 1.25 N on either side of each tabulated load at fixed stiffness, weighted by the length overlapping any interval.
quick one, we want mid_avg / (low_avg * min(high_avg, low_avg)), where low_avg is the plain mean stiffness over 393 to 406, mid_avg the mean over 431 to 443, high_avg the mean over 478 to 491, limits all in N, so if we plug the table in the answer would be 0.40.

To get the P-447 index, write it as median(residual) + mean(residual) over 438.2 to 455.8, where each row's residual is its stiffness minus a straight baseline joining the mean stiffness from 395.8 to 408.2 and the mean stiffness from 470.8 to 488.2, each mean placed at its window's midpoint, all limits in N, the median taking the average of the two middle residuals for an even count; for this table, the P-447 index -0.46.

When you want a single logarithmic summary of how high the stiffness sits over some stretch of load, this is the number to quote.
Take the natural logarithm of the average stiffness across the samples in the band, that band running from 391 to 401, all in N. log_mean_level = 0.28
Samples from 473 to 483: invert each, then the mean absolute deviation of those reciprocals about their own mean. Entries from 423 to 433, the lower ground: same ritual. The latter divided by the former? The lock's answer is 5.1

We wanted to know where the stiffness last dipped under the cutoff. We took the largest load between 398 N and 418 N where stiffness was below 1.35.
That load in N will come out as 417.0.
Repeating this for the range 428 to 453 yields 452.0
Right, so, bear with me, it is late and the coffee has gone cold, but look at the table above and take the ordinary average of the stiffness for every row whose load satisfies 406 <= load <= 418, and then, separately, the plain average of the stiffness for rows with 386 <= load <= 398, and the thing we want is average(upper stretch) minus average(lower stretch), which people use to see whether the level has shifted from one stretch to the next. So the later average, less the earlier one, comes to 0.12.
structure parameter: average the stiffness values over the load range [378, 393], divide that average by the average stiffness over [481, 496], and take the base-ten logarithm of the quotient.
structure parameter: -0.04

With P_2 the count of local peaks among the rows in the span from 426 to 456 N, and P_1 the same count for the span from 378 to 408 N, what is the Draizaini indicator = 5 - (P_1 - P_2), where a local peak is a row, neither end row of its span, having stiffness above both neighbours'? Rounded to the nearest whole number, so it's 3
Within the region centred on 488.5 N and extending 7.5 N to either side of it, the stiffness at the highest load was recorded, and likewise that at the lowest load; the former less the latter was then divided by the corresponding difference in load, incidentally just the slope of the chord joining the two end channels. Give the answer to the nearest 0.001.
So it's 0.002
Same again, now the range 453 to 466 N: 0.016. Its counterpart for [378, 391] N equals 0.005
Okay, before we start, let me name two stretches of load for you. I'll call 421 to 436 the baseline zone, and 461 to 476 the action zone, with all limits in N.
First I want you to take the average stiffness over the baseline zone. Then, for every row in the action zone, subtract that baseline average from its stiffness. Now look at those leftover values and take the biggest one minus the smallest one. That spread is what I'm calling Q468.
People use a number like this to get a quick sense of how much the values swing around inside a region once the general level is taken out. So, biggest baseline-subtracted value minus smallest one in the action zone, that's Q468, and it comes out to 0.18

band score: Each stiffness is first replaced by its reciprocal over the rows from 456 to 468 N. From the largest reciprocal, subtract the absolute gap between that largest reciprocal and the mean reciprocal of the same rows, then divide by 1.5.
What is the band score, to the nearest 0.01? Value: 0.49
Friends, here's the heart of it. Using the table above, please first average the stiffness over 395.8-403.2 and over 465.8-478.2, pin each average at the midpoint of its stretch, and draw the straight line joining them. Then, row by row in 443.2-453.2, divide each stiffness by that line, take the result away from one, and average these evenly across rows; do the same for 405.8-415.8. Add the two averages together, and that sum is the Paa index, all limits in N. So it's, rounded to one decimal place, 0.1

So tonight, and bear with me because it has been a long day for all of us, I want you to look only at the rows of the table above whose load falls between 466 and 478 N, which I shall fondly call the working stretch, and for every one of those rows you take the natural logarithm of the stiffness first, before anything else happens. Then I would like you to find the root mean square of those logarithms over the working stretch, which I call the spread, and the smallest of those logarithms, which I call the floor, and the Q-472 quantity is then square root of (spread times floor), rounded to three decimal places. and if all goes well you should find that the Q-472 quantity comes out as 0.252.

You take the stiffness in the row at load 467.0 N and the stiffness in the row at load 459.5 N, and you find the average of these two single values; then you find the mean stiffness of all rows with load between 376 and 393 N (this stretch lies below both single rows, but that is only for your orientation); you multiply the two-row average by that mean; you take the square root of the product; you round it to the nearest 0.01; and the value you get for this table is 1.26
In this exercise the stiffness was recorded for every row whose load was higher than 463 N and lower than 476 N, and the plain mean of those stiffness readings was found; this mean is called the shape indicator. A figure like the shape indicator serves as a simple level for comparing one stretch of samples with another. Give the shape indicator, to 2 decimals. 1.35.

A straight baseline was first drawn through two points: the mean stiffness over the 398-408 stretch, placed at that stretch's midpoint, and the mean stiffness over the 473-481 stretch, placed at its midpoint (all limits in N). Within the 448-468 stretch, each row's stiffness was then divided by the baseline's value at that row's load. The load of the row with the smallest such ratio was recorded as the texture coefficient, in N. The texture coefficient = 454.5 N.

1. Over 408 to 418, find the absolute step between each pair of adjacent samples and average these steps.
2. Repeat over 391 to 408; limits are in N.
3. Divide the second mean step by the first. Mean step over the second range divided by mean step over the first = 0.56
